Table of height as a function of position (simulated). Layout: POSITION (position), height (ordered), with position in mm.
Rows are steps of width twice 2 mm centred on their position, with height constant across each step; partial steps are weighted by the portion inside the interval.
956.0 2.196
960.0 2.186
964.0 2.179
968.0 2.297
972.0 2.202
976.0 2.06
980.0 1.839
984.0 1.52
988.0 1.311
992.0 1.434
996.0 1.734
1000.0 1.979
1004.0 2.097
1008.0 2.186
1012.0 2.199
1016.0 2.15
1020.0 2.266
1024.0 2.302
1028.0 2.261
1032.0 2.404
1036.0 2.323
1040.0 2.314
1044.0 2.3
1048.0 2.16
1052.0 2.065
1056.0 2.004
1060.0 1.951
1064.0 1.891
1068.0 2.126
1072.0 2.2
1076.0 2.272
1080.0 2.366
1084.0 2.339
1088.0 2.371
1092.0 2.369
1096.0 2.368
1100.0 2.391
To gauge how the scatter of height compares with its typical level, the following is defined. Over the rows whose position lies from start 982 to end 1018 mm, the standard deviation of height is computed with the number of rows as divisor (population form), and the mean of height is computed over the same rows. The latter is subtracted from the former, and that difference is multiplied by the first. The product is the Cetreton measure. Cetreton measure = -0.50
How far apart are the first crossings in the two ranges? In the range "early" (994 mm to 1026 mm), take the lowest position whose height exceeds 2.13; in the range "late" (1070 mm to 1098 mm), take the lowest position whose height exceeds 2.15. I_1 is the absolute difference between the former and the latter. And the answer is 64 mm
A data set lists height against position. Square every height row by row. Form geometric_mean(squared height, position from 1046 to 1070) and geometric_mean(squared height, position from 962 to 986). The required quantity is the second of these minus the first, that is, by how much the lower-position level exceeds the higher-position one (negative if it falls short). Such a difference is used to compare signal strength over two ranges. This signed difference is -0.1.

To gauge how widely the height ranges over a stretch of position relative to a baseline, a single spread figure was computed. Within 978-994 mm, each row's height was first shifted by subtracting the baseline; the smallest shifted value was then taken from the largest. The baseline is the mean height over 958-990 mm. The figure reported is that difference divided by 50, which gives 0.0106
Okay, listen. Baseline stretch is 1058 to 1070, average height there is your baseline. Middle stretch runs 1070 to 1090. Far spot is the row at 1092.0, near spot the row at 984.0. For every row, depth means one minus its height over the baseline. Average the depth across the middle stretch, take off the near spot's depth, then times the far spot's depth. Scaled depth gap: 0.076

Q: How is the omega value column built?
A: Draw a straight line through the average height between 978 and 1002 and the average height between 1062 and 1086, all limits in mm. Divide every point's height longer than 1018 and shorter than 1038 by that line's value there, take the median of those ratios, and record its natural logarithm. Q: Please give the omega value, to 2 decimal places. 0.21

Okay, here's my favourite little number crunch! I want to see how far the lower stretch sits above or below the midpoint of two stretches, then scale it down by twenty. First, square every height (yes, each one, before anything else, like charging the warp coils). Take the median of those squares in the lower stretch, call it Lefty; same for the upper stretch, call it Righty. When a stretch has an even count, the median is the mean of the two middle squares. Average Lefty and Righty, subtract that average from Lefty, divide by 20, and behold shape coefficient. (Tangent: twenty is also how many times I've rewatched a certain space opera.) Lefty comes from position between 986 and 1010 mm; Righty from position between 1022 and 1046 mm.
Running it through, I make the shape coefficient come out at -0.05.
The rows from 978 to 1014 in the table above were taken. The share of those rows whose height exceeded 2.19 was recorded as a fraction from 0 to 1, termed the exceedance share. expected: 0.1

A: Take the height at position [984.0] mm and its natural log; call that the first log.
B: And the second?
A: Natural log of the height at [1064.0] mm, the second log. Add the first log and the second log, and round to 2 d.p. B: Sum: 1.06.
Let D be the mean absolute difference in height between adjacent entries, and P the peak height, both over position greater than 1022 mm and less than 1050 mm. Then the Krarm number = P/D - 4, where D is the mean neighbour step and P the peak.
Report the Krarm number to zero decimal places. 30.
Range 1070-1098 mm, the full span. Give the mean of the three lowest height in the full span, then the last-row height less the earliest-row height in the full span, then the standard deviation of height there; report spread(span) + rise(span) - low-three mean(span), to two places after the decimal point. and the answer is -2.04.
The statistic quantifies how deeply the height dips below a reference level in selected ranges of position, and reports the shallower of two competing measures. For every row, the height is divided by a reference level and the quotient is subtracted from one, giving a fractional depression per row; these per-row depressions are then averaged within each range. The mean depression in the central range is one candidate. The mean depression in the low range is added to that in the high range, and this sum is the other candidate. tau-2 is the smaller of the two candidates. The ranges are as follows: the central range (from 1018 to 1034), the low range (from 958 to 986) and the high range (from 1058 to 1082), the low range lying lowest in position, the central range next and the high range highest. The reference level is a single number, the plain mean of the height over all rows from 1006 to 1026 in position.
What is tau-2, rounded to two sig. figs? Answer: -0.039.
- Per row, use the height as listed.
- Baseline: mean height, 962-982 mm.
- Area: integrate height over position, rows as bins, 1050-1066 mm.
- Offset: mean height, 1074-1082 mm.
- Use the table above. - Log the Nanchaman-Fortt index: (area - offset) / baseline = 14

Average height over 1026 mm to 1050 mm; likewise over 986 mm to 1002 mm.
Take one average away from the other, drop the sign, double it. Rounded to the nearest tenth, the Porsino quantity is 1.4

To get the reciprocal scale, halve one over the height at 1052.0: 0.242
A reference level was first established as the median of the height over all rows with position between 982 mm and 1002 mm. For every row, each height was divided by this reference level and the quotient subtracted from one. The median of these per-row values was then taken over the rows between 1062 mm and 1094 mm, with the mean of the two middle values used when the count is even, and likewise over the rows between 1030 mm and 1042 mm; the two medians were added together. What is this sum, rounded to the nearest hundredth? -1.05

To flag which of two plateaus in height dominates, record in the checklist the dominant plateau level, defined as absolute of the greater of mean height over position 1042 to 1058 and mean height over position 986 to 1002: 2.13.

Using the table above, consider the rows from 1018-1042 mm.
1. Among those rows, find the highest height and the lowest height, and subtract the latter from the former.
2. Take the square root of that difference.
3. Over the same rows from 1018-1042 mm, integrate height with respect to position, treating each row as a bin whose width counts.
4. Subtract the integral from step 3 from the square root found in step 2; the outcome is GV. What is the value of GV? -55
